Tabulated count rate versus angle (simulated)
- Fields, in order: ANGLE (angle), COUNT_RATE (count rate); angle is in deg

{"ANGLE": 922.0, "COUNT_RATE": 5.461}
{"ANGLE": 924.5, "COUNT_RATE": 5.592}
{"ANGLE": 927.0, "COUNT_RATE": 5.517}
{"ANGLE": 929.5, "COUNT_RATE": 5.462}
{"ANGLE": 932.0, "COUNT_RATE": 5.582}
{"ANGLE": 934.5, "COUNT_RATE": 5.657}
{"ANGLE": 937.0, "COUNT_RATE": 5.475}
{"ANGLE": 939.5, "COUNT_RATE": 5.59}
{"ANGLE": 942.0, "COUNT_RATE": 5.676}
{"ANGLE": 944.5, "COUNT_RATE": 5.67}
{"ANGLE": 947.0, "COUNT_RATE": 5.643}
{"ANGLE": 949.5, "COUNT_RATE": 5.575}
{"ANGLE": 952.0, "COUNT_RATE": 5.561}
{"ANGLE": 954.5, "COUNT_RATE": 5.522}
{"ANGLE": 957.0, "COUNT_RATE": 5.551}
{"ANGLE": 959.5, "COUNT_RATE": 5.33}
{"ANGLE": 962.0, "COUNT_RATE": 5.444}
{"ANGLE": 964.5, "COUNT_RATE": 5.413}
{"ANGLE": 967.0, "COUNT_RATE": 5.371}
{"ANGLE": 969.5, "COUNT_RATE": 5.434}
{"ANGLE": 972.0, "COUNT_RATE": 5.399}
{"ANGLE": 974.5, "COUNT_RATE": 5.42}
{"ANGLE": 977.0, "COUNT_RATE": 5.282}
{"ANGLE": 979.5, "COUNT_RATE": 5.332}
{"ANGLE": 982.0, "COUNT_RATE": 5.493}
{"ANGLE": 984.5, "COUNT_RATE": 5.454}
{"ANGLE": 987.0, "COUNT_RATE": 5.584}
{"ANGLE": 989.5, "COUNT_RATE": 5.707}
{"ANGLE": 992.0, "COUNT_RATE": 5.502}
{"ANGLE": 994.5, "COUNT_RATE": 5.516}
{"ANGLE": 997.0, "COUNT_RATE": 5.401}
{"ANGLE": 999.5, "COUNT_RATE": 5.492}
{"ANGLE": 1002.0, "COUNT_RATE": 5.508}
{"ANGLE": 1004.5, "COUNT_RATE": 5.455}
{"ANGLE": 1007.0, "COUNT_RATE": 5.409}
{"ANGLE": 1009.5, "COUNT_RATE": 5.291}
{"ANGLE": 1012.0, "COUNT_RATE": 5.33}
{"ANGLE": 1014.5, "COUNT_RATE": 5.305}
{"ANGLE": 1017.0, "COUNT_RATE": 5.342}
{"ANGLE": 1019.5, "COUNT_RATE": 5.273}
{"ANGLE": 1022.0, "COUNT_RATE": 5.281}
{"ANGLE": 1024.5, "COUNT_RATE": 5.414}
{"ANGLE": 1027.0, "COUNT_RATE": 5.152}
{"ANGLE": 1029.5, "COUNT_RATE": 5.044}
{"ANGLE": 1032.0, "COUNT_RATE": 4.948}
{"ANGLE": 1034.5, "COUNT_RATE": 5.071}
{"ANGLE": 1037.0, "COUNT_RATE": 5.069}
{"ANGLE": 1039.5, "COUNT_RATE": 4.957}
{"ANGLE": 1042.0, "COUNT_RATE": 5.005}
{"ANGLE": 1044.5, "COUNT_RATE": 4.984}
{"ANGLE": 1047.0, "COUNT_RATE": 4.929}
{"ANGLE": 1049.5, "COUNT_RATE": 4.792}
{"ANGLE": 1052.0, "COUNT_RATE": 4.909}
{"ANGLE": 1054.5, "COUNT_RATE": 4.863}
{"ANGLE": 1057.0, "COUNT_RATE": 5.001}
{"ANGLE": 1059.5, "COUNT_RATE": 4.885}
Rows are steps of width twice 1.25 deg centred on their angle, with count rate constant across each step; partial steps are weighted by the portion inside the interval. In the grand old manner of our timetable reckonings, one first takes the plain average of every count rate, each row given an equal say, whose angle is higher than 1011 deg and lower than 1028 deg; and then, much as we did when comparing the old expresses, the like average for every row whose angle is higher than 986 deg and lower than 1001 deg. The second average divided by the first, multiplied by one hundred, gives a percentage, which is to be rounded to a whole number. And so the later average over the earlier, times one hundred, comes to 104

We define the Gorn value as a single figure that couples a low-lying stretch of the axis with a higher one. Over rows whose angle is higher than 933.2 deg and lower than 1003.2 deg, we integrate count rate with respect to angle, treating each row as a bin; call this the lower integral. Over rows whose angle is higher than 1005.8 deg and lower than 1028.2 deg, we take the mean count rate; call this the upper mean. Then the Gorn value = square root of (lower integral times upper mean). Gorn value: 45.2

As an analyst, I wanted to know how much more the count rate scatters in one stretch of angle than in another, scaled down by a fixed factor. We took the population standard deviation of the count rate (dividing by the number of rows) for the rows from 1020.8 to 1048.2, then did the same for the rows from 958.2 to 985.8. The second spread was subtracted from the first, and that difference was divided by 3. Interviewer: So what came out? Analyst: 0.028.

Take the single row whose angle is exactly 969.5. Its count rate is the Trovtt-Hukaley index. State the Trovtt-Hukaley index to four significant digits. 5.434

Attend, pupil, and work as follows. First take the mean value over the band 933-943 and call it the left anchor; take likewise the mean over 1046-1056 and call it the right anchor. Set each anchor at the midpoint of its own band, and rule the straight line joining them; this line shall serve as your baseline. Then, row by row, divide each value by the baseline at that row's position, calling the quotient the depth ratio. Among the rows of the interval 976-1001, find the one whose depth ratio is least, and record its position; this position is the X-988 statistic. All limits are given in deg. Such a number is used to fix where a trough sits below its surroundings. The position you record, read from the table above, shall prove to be 977.0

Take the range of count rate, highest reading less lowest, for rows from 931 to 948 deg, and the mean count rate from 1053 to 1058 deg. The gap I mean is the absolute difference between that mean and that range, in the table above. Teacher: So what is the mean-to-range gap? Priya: 4.73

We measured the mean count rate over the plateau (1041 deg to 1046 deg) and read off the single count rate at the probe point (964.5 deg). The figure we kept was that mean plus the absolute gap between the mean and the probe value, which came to 5.41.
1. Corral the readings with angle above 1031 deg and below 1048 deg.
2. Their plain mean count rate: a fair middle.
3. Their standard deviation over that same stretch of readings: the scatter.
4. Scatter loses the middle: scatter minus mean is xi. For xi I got -4.94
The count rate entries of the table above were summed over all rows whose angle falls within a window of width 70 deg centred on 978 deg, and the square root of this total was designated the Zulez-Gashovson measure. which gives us 12.4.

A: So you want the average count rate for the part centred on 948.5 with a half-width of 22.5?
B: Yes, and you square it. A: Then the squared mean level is 30.5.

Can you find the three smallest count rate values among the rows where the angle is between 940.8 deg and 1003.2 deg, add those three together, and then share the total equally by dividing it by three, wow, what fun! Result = 5.31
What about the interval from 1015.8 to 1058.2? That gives 4.85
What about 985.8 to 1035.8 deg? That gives 5.02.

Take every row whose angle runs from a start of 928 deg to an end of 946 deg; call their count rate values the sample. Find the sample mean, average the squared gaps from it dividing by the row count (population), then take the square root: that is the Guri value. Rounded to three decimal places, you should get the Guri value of 0.083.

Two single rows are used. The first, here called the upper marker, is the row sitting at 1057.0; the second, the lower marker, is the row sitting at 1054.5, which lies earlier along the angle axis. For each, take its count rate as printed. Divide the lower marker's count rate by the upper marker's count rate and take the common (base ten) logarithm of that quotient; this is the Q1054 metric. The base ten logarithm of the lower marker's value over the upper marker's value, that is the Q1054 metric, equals -0.012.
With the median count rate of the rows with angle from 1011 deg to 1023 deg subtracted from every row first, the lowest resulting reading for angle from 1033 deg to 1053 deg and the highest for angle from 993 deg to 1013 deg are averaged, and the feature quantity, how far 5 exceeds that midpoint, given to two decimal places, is 5.15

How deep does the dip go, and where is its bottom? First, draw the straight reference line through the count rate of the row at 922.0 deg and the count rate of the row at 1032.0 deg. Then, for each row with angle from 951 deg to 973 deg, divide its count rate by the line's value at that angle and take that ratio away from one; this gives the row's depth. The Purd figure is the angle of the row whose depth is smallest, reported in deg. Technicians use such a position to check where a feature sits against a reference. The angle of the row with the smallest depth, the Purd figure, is 957.0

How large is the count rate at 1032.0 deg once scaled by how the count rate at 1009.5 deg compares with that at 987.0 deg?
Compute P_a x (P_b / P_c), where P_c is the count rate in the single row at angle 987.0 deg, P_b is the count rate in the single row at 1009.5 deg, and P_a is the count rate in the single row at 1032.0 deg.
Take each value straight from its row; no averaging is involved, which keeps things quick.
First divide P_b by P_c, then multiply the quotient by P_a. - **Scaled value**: 4.69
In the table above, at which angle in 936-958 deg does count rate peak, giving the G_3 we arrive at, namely 942.0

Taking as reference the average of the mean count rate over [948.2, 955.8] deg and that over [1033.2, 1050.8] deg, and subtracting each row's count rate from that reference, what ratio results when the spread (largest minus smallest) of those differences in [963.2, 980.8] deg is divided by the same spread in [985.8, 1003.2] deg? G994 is 0.50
